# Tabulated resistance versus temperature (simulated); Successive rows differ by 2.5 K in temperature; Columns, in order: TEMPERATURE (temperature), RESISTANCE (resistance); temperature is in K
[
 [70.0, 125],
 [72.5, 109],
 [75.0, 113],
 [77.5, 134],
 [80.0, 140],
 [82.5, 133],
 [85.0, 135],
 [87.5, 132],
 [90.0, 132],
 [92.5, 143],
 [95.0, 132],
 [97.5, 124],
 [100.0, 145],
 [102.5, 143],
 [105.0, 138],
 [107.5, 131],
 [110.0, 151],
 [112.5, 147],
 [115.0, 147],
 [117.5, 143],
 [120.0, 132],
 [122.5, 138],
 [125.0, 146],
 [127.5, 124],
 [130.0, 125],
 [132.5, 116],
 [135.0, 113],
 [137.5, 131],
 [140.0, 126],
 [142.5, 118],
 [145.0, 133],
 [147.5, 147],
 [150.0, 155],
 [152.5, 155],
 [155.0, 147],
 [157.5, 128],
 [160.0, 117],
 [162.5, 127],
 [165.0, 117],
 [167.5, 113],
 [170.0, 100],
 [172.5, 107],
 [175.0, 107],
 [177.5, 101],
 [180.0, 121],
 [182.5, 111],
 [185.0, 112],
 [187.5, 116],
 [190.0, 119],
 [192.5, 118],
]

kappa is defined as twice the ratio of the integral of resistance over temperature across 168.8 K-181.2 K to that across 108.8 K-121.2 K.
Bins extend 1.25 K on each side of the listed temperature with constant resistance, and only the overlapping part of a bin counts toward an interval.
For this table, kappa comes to 1.5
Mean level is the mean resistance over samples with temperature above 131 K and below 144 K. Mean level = 121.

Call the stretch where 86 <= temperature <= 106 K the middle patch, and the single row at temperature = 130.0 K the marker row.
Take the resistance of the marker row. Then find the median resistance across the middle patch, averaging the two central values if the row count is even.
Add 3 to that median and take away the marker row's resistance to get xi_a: 13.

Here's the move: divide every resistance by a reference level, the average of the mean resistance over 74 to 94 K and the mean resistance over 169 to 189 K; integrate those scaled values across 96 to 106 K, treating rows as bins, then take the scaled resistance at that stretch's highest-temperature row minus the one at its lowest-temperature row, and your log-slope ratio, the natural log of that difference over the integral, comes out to -4.59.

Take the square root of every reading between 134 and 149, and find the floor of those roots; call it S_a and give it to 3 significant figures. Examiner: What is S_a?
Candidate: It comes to 10.6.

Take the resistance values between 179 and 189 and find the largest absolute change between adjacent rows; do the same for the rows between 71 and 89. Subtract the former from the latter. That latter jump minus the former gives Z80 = 11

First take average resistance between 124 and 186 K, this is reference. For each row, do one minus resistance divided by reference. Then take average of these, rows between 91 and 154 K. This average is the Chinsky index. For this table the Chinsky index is -0.10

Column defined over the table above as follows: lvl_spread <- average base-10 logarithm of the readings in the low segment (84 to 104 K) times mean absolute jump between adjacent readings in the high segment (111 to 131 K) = 16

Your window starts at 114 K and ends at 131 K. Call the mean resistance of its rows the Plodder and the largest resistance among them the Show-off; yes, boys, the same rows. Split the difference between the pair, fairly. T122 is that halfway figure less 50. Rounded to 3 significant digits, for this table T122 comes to 91.7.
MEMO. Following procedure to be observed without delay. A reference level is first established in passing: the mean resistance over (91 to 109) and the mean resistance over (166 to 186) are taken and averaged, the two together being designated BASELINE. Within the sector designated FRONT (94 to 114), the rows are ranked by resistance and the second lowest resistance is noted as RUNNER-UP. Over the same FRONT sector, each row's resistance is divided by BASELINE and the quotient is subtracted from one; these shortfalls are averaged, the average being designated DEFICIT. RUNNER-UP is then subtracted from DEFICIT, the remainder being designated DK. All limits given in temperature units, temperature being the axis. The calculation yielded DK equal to -131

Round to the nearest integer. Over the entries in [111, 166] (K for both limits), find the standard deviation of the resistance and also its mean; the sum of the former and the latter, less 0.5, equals 146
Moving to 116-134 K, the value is 142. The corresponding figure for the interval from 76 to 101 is 140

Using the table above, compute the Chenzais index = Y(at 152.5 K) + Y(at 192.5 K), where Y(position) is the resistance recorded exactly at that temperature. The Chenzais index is 273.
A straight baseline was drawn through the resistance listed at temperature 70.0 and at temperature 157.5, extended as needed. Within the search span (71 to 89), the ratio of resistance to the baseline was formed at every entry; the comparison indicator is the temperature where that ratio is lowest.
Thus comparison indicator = 72.5 K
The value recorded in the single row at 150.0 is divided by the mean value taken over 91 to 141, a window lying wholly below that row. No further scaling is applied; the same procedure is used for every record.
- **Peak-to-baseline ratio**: 1.15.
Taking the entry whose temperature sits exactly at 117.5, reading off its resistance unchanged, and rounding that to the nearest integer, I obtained 143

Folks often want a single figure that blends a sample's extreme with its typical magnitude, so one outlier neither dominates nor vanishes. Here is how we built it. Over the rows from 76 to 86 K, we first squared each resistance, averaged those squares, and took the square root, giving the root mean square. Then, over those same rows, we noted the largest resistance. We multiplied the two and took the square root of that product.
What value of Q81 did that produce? 138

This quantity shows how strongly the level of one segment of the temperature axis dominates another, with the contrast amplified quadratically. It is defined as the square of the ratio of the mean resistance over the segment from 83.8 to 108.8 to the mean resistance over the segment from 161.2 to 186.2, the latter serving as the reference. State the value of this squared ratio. 1.5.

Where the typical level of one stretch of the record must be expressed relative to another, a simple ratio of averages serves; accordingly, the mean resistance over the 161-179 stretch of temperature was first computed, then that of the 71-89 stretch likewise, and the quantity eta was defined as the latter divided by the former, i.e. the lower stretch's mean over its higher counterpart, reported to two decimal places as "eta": 1.16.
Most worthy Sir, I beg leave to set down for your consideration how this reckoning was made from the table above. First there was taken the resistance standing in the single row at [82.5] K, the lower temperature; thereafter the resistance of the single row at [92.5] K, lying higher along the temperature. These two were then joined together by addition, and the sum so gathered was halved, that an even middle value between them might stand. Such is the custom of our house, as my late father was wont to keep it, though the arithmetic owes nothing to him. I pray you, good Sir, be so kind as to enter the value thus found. 138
